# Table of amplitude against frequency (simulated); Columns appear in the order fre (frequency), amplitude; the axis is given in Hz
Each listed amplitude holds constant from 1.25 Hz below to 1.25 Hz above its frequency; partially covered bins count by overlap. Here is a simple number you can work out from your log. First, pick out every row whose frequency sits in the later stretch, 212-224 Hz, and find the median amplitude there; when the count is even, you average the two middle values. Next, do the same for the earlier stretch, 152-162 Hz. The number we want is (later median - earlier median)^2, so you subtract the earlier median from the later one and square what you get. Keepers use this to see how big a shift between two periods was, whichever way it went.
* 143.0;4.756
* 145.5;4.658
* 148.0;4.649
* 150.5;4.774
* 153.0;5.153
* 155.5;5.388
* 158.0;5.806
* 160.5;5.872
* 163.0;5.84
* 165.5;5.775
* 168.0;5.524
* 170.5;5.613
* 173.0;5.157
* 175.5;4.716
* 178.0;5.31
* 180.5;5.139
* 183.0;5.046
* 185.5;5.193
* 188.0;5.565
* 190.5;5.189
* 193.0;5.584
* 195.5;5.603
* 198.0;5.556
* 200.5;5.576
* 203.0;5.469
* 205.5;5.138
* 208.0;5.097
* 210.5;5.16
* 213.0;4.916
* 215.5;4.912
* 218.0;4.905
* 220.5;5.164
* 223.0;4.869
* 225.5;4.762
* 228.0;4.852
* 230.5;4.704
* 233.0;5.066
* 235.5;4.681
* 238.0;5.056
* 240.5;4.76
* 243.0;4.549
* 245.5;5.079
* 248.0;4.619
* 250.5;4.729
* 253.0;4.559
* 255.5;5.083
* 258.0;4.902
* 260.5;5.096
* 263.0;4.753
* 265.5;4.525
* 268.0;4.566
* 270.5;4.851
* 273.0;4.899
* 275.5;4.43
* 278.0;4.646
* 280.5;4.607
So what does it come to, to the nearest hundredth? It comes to 0.47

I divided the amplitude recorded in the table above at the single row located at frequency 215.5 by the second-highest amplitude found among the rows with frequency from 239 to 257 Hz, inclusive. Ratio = 0.97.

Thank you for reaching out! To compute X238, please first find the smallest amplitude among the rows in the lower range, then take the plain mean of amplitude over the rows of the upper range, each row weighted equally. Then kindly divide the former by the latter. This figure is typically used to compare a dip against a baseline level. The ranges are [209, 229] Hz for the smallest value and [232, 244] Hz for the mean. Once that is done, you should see 0.99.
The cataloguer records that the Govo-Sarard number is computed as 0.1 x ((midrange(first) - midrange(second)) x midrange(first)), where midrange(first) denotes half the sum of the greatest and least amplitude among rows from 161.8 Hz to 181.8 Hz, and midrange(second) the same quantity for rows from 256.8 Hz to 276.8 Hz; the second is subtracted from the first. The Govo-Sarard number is 0.27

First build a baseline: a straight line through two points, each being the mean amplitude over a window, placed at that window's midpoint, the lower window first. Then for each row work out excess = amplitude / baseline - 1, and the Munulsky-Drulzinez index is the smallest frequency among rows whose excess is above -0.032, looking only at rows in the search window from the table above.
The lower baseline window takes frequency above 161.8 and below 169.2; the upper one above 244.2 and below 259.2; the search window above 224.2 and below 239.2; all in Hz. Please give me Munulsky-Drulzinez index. 233.0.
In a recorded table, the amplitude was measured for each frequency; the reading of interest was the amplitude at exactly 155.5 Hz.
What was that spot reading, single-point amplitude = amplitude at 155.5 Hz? 5.388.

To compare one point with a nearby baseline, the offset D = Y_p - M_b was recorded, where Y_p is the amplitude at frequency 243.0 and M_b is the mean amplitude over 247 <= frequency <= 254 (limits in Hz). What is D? -0.09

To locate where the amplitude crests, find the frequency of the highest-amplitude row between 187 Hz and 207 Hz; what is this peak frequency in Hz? 195.5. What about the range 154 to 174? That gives 160.5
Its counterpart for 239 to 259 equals 255.5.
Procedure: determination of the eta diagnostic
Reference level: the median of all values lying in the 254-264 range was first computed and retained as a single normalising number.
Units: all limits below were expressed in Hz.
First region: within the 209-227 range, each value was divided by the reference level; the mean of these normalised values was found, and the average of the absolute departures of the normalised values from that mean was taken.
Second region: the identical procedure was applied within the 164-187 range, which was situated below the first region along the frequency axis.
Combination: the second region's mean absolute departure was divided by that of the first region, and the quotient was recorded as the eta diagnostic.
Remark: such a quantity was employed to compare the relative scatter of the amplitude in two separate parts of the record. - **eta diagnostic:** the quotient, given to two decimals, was 2.11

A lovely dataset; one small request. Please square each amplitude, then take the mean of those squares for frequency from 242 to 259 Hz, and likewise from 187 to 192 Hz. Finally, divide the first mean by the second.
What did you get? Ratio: 0.79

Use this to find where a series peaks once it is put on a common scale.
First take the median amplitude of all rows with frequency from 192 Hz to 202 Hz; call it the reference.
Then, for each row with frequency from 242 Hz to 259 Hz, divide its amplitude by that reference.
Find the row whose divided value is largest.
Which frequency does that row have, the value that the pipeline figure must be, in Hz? 255.5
